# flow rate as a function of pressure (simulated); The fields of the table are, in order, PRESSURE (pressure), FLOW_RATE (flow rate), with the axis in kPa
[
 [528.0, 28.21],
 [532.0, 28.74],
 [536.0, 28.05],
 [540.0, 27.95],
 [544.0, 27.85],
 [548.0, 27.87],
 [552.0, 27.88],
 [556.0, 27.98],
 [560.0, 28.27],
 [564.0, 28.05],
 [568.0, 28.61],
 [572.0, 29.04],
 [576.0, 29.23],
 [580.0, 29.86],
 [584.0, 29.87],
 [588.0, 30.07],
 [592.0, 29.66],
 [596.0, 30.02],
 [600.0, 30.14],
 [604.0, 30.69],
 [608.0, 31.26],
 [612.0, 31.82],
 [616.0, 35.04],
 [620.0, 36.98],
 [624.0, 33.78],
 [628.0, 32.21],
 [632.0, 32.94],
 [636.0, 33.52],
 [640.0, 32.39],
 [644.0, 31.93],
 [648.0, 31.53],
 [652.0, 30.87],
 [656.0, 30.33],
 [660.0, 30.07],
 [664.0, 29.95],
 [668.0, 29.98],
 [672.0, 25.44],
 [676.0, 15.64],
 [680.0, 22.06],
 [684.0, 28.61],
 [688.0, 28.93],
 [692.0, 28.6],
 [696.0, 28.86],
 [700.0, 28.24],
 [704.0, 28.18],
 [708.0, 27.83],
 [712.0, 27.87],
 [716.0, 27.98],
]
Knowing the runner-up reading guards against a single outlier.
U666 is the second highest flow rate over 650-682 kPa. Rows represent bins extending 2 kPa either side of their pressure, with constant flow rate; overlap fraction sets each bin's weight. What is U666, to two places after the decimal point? 30.33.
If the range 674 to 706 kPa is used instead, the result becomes 28.86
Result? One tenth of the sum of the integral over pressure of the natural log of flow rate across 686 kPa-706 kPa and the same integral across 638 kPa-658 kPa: 13.60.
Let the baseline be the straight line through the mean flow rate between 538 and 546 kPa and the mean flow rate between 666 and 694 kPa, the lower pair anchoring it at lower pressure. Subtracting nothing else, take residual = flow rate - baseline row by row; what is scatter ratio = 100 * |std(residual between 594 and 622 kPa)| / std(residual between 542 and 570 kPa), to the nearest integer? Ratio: 693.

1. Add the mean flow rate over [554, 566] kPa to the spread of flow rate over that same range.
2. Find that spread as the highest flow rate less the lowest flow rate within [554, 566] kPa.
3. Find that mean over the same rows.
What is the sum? 28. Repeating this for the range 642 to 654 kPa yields 33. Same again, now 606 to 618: 36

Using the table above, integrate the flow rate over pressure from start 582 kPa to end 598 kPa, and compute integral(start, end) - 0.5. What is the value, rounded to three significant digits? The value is 478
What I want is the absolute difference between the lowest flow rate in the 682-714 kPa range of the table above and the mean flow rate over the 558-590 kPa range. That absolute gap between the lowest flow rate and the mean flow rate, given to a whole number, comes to 1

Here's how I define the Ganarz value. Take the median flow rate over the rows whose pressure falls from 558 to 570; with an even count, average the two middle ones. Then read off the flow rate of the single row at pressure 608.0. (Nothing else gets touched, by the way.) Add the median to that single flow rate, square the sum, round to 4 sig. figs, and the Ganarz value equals 3544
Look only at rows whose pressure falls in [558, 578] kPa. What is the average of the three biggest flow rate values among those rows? 29.0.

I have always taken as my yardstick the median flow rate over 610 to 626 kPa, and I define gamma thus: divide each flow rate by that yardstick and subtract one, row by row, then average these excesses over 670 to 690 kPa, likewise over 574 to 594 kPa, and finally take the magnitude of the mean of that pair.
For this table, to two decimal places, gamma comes 0.22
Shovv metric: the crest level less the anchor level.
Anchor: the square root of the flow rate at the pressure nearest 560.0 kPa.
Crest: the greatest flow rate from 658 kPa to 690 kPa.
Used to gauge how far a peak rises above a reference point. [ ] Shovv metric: 24.8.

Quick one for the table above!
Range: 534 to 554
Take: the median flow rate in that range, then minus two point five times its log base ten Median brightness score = -3.61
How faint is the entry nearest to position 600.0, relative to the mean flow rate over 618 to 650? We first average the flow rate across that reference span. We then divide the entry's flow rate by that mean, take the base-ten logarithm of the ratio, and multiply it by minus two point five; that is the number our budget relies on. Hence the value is 0.104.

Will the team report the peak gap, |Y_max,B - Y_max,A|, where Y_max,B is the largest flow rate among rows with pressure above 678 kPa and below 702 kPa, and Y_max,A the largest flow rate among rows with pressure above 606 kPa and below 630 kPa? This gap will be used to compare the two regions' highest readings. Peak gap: 8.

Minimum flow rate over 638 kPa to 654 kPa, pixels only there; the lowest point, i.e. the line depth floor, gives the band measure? 30.87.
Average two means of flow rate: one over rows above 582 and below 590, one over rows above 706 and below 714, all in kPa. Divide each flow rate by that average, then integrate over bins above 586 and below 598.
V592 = 12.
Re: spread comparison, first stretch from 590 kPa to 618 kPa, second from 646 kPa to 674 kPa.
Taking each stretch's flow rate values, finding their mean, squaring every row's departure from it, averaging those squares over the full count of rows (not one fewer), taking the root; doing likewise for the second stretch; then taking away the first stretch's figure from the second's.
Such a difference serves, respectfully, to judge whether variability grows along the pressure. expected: 0.1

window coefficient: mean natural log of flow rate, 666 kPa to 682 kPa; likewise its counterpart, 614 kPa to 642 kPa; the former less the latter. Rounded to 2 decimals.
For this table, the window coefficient -0.40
